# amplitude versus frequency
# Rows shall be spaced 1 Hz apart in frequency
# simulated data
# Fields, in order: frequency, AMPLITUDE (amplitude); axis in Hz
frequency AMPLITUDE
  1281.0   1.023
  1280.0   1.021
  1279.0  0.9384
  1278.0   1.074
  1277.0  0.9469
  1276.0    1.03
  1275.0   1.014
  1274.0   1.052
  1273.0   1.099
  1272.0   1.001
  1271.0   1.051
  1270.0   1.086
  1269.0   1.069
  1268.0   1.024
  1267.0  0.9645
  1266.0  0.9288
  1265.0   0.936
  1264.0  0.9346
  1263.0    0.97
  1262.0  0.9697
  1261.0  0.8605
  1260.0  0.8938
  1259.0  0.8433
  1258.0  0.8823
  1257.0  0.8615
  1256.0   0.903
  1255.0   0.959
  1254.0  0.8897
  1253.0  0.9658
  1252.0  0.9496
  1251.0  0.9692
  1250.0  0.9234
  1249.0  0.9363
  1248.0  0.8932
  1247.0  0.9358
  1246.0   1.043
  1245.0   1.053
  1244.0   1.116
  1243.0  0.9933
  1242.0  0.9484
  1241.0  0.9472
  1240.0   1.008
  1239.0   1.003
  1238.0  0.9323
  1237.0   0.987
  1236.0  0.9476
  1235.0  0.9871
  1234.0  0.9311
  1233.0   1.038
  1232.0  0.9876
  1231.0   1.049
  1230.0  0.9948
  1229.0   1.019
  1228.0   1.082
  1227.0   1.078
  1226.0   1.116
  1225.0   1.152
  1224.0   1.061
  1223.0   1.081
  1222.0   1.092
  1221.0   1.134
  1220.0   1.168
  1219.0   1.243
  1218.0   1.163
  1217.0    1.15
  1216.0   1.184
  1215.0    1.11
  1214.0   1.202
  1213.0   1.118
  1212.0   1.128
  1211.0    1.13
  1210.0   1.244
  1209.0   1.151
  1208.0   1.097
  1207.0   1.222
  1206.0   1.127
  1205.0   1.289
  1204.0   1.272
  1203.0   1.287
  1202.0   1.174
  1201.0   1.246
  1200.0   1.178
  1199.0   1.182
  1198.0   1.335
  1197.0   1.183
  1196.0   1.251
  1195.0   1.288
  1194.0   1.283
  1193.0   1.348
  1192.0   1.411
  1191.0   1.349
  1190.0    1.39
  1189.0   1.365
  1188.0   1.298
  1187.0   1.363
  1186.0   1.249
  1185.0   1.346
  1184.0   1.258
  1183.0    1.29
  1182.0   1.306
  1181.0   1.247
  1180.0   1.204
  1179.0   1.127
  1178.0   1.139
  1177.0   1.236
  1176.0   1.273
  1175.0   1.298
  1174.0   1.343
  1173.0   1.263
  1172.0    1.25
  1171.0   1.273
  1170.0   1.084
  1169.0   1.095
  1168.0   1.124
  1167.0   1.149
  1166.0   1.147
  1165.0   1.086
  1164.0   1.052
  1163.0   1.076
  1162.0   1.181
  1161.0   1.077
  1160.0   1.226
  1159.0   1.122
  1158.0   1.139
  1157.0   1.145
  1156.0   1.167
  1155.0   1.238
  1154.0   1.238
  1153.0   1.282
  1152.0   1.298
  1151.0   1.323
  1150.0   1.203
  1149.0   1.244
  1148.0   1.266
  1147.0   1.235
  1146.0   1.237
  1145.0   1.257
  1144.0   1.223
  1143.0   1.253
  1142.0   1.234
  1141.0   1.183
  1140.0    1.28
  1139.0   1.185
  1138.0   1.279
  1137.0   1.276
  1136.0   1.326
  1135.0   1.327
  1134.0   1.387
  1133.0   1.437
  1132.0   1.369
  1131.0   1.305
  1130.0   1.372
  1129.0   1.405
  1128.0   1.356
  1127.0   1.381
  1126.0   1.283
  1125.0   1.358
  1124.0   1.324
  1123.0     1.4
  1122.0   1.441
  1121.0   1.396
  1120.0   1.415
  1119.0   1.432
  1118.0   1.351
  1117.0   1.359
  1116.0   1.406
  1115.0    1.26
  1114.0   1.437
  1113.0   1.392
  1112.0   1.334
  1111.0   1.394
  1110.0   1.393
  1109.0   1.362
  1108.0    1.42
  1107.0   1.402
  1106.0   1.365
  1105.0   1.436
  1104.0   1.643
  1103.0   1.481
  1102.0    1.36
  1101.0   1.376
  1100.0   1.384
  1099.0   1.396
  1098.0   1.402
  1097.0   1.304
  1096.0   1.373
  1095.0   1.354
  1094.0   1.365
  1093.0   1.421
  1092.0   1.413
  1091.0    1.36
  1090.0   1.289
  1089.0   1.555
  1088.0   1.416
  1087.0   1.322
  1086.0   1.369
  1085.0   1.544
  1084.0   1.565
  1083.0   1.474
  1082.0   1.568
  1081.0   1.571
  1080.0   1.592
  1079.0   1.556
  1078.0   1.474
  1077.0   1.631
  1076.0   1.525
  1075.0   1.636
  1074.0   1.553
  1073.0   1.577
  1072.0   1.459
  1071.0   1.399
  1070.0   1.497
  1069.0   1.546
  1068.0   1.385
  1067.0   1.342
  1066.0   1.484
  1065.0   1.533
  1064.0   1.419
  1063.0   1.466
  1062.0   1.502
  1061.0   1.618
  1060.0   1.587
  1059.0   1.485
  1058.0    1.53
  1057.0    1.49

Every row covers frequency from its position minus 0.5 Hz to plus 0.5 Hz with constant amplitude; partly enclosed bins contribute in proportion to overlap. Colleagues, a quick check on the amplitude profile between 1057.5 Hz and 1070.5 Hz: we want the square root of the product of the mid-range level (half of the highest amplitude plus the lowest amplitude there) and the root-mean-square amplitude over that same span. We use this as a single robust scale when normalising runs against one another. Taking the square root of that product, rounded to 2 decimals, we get 1.49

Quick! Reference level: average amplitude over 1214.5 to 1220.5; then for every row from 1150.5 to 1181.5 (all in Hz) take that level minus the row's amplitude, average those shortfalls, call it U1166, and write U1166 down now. -0.02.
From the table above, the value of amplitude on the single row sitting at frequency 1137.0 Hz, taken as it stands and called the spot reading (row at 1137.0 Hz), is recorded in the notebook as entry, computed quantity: 1.276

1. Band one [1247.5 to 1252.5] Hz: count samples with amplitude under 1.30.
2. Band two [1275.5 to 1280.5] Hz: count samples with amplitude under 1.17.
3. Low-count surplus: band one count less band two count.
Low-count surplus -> 0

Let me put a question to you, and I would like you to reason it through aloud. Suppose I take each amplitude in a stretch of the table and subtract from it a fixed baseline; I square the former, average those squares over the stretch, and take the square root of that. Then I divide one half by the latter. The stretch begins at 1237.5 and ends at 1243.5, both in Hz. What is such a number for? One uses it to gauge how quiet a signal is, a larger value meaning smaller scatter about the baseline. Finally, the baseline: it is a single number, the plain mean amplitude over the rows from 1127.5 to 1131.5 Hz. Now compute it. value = 1.3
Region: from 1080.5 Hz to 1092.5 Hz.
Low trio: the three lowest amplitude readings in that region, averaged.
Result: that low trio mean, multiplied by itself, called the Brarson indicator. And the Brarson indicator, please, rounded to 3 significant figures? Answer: 1.75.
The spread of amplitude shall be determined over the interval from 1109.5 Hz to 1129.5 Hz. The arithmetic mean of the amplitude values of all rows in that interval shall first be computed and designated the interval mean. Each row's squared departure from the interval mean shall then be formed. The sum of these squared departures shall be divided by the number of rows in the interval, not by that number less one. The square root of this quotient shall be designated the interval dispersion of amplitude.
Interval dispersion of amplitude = 0.047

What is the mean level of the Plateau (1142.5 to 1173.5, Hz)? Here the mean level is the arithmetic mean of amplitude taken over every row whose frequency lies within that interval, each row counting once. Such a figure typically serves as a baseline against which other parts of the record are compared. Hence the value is 1.19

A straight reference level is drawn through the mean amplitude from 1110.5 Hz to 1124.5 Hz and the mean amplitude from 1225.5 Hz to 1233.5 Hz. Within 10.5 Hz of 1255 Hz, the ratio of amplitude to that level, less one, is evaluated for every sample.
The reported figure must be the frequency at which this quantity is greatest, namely 1245.0 Hz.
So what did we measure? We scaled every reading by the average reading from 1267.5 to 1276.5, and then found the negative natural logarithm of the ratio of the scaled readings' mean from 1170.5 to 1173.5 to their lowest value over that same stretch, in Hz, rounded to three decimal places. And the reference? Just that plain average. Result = -0.010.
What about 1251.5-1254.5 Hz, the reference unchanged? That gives -0.050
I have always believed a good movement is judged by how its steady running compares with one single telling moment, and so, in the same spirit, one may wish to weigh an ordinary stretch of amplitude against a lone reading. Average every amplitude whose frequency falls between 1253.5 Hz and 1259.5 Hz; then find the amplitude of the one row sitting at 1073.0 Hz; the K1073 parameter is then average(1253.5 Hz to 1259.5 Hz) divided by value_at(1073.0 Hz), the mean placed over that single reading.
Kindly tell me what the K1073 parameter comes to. 0.56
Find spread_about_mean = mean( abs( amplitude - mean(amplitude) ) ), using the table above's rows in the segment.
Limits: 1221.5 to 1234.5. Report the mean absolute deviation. 0.045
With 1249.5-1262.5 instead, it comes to 0.040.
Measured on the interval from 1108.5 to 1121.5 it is 0.035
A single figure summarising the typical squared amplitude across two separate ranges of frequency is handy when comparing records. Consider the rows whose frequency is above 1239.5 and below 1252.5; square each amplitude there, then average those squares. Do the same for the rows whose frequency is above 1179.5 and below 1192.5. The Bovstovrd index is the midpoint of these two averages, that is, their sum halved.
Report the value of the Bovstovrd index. 1.34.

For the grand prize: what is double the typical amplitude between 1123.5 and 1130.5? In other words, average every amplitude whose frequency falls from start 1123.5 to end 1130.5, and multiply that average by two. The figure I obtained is 2.7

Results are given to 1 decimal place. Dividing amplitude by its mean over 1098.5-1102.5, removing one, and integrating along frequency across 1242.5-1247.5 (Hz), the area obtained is -1.3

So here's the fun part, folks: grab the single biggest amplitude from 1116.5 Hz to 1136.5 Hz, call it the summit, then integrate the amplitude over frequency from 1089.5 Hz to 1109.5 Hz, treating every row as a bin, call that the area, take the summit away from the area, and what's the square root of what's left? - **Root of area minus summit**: 5.14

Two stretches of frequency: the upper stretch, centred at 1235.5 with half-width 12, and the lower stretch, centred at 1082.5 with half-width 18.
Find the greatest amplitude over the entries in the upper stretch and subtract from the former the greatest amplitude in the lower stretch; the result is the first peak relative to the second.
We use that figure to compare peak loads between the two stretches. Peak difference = -0.48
